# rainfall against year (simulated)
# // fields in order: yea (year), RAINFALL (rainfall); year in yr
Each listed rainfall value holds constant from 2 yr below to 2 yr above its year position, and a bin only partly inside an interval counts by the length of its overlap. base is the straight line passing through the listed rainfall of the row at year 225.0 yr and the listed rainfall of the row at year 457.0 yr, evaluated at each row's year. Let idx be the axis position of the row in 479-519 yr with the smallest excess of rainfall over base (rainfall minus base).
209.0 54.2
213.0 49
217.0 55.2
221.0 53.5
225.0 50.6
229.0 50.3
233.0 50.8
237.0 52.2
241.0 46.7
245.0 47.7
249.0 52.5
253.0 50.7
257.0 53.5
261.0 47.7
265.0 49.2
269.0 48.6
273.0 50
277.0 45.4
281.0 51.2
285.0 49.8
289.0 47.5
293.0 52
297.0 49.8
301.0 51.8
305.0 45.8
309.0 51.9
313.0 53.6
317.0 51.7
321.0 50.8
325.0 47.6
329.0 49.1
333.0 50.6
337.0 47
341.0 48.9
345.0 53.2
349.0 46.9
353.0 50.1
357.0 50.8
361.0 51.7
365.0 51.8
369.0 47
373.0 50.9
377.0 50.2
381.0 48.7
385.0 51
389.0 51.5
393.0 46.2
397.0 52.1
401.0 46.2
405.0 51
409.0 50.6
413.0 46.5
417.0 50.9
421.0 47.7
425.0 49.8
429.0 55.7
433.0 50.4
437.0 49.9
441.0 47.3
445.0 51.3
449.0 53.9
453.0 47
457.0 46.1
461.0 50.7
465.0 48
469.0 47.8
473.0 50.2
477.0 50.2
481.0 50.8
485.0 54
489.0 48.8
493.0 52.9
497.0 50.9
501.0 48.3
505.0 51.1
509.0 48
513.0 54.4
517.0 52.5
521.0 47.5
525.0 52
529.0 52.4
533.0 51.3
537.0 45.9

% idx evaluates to 509.0 yr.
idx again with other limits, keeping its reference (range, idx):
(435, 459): 457.0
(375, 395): 393.0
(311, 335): 325.0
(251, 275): 261.0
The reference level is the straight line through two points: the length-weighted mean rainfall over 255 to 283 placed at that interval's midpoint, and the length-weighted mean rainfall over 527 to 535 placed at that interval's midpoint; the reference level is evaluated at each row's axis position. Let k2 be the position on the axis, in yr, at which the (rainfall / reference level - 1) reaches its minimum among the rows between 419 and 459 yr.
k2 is 457.0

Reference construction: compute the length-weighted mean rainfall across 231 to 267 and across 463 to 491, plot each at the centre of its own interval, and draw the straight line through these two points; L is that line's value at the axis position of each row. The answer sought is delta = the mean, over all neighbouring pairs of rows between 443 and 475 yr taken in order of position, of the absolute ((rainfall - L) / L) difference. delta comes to 0.0580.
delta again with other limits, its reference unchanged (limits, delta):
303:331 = 0.0509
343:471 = 0.0627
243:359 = 0.0601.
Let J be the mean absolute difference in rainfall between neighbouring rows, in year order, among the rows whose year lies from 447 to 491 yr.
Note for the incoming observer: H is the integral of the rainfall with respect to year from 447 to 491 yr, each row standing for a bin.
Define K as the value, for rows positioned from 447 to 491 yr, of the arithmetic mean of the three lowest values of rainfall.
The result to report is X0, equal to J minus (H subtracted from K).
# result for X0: 2146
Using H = 2190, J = 2.7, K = 47.0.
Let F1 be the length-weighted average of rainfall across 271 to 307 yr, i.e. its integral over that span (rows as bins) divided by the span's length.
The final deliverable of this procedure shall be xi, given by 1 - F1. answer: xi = -48.3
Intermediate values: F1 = 49.26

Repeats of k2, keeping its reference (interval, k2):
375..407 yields 401.0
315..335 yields 325.0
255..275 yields 261.0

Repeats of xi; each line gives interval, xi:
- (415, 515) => -49.2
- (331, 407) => -48.8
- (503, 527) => -49.9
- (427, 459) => -49.2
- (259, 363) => -48.7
